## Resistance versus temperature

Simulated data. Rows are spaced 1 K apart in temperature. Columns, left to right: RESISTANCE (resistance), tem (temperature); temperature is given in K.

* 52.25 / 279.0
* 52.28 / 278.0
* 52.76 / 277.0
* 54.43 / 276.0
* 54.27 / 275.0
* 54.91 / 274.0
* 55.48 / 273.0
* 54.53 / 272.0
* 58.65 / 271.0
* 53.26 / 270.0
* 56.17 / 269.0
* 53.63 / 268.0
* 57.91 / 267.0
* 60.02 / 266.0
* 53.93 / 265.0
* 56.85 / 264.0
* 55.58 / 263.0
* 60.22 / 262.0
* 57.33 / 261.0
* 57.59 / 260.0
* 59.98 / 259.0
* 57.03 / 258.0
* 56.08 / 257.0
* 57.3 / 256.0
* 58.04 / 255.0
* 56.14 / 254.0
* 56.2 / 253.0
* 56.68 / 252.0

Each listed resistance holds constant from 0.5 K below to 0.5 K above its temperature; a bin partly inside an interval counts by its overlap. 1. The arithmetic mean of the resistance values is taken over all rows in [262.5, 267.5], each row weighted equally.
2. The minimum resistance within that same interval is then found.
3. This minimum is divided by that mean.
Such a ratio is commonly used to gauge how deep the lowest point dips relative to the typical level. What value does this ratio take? 0.949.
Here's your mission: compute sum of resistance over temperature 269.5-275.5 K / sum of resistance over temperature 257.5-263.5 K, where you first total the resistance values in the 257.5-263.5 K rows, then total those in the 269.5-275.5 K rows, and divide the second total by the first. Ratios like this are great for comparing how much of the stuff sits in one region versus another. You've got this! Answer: 0.952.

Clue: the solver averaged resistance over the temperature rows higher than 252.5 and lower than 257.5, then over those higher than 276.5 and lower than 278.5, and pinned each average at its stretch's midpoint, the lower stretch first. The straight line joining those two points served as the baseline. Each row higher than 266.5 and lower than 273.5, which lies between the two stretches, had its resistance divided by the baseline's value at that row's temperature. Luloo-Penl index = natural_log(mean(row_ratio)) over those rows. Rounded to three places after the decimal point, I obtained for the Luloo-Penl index 0.032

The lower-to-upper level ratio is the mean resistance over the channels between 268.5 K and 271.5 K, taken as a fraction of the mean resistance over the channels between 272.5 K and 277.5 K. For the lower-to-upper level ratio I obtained 1.03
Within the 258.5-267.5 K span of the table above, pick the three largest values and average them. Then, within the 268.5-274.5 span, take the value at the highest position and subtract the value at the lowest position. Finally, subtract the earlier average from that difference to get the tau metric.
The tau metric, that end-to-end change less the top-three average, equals -61.3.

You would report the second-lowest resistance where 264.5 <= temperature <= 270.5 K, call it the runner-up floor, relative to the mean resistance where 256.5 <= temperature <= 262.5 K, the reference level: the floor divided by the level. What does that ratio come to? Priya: 0.924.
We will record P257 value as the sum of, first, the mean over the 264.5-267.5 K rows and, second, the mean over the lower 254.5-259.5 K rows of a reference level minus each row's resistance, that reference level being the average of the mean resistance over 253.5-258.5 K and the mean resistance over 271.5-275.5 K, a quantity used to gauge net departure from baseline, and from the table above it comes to -3.3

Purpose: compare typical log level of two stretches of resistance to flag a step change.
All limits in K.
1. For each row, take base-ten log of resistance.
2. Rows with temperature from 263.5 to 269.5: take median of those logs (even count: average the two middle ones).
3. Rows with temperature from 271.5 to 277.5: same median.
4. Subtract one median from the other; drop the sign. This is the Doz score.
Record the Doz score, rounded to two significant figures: 0.016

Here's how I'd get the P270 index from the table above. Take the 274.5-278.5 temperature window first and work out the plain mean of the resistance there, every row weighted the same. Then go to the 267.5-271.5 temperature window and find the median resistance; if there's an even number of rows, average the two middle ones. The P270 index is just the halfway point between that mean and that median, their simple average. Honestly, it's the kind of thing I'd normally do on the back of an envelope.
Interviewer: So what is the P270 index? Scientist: 54.2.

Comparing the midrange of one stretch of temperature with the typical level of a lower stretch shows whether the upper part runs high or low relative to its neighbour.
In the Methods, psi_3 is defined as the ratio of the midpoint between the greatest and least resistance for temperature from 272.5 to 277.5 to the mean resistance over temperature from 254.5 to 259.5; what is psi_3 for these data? 0.94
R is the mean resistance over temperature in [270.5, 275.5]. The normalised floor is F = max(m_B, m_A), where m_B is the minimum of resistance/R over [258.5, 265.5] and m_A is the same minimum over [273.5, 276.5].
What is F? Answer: 0.98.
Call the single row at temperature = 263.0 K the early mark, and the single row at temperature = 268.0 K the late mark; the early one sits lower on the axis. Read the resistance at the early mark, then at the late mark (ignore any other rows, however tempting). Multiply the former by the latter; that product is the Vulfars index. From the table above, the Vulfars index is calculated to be 2981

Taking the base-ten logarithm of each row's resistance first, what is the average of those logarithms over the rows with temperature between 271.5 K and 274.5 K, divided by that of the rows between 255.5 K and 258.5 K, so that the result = 0.992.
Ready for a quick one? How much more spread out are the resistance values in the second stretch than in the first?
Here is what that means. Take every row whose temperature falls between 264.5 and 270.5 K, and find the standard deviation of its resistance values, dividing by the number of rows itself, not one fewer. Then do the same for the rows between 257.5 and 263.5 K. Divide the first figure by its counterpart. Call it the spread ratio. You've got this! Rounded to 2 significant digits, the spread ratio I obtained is 1.5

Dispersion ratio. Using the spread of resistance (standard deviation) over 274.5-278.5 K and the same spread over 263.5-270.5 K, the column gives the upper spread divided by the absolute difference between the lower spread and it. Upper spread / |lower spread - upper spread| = 0.7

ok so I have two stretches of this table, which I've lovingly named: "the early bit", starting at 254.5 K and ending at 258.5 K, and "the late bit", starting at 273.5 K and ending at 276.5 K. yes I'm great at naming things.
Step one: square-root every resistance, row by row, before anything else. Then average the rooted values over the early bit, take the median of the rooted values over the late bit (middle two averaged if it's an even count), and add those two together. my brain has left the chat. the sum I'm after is 14.9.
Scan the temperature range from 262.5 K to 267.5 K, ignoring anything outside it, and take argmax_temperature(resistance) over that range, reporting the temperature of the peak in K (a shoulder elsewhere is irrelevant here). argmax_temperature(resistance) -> 266.0 K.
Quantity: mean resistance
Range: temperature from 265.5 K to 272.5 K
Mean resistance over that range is 56.3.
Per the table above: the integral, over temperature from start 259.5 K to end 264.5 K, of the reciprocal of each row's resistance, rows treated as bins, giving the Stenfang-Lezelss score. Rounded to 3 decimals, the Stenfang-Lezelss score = 0.087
